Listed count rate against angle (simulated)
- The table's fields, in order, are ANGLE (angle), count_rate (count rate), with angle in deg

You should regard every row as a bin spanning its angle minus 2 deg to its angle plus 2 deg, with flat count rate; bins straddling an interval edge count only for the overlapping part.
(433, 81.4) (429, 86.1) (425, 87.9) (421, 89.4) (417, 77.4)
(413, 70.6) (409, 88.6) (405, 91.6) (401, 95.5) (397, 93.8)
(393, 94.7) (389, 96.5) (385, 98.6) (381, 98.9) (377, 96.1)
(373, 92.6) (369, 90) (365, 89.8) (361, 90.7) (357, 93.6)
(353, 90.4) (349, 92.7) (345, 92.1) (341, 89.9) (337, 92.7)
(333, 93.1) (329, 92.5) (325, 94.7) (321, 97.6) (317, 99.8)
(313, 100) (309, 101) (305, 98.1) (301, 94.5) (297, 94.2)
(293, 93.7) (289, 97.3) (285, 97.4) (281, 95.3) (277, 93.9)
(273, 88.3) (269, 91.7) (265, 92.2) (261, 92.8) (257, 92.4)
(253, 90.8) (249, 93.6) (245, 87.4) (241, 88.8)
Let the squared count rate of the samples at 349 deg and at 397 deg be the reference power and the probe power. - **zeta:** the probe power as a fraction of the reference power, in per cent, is 102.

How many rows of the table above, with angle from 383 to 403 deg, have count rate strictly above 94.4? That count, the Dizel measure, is 4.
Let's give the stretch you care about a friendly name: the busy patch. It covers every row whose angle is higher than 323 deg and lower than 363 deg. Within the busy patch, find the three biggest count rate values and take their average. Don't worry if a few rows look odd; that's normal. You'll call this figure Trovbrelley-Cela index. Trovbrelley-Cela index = 94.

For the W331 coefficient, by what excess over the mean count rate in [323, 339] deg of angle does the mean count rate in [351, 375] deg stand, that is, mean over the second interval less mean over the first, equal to -2.1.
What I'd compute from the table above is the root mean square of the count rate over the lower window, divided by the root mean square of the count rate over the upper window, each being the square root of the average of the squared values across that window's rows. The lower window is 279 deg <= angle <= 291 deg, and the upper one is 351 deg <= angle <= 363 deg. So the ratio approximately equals 1.056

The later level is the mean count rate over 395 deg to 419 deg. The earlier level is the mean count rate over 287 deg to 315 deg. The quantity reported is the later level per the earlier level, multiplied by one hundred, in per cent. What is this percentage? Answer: 89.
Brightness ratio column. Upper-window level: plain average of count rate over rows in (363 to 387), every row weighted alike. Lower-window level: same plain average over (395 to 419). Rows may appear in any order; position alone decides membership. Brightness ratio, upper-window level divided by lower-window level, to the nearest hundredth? 1.09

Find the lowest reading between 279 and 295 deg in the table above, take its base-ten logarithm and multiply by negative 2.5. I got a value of -4.93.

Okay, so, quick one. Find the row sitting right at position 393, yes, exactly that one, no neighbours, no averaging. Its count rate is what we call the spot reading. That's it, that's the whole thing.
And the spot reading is 94.7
